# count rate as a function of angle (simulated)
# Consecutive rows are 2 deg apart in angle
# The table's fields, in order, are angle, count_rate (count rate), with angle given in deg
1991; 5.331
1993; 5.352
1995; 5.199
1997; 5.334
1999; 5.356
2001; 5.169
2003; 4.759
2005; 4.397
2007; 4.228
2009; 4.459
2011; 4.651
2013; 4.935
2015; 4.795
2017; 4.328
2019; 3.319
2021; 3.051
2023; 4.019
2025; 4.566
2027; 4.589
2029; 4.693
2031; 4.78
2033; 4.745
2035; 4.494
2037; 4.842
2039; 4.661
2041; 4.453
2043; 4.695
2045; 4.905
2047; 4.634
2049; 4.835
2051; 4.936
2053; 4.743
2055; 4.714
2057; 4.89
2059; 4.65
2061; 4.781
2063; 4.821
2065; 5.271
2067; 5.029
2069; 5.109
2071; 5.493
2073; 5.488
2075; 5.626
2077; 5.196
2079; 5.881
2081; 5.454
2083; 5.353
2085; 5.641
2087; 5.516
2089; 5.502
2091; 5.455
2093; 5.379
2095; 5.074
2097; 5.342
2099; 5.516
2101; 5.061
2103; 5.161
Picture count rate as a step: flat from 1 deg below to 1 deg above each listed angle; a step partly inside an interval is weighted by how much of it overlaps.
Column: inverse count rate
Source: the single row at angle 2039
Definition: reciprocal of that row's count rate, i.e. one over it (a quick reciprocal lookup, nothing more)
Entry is 0.215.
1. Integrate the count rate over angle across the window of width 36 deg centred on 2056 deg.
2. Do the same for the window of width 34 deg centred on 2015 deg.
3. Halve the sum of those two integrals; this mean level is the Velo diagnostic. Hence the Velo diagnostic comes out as 164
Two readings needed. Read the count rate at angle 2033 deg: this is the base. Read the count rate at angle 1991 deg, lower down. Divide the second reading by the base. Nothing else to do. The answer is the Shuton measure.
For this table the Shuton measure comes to 1.12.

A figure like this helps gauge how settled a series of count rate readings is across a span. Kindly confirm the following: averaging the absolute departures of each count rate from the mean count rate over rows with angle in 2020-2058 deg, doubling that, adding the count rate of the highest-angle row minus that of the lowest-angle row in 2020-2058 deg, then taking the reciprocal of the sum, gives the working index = 0.43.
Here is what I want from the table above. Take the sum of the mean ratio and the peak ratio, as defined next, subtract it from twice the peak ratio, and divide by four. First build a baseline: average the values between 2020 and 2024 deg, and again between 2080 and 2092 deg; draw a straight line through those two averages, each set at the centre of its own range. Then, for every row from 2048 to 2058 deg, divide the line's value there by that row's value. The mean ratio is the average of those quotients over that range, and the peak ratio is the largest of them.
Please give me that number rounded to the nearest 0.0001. 0.0085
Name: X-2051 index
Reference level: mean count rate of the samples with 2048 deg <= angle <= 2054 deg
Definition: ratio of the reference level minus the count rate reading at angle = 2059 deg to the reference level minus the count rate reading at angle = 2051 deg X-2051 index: -2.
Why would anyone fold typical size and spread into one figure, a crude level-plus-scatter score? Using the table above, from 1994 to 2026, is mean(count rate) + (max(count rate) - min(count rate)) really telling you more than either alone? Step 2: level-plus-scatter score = 6.84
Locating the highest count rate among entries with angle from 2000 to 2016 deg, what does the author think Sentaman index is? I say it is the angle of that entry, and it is 2001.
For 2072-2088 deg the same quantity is 2079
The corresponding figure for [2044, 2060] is 2051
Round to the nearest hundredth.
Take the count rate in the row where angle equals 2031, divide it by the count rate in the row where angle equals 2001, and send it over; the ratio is 0.92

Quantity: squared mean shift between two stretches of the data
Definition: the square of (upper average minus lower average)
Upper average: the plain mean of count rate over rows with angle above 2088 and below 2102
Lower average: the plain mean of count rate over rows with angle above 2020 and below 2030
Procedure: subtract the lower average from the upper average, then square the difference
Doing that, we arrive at 1.3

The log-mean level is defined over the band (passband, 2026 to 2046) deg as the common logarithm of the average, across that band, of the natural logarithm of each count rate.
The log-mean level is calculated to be 0.19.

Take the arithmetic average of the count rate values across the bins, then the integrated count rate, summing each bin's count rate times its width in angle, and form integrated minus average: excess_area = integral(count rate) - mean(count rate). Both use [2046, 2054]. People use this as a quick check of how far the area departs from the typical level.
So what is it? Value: 34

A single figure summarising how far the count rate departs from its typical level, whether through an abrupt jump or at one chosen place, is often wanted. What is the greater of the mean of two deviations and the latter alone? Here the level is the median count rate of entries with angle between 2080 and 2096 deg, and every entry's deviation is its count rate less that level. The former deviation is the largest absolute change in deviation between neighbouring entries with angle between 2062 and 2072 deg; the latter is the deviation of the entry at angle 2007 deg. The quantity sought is -0.39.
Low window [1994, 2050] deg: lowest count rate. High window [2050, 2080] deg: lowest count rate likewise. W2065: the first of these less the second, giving -1.6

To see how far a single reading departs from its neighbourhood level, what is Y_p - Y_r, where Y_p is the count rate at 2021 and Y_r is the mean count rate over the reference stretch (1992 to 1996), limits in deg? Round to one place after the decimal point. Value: -2.2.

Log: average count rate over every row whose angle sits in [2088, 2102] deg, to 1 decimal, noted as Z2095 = 5.3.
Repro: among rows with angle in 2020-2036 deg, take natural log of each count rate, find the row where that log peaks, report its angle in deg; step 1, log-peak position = 2031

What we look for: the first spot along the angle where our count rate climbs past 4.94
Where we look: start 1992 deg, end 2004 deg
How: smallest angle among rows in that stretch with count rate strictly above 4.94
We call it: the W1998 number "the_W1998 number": 1993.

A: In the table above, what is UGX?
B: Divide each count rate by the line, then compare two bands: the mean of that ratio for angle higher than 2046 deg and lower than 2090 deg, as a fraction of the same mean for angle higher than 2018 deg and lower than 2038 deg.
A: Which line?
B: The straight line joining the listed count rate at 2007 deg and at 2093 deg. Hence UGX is 1.071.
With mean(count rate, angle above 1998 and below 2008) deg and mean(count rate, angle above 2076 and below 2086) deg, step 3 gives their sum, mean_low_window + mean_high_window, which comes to 10.3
